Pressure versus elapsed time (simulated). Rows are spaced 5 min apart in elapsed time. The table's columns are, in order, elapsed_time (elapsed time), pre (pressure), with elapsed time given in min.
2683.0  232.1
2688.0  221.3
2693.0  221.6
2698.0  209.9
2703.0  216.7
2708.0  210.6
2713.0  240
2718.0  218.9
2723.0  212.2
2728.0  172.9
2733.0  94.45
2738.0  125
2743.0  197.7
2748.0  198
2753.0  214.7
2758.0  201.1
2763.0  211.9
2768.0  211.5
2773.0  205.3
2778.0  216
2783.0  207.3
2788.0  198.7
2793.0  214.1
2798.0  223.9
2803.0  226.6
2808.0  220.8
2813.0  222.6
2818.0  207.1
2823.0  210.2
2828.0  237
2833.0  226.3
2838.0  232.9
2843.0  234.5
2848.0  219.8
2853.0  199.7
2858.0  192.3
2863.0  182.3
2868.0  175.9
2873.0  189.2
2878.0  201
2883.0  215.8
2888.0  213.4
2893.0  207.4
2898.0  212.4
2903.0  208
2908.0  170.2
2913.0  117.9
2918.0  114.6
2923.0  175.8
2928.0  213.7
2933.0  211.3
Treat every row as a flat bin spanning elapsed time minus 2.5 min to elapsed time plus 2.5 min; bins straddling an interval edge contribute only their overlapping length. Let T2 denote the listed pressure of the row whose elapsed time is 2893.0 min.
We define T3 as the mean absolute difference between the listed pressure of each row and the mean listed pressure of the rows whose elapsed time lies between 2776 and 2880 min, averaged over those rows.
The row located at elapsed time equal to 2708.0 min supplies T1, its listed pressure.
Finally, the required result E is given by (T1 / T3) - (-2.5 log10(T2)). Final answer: 21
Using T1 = 210.6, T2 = 207.4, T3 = 14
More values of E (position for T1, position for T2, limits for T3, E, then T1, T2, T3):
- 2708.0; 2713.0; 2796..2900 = 21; 210.6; 240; 14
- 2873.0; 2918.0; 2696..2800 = 14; 189.2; 114.6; 20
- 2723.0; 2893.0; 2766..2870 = 22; 212.2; 207.4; 13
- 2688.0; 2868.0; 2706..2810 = 16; 221.3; 175.9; 21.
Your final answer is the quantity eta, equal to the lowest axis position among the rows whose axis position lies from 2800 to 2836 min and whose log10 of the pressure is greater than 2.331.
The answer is 2803.0 min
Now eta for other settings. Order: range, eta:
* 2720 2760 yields 2753.0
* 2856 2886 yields 2883.0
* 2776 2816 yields 2778.0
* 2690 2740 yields 2693.0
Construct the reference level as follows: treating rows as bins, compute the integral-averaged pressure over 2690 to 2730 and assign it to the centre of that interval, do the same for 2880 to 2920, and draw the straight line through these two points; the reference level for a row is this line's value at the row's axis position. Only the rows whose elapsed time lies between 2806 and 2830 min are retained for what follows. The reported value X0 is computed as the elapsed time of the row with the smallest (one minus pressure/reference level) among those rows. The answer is 2828.0 min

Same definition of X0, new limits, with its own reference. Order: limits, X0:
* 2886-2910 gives 2898.0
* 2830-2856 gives 2843.0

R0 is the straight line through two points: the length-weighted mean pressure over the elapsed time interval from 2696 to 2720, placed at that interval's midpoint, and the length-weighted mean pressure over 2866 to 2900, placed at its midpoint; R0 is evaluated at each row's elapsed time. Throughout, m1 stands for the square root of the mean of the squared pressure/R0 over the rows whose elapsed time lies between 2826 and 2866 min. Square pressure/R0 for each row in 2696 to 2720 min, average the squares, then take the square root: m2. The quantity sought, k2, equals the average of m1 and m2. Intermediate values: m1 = 1.05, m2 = 1.00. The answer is 1.03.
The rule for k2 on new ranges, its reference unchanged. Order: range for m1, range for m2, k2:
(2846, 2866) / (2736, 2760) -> 0.93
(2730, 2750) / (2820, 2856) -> 0.91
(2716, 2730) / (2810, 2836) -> 0.99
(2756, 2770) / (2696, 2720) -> 0.99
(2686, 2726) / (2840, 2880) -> 0.99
